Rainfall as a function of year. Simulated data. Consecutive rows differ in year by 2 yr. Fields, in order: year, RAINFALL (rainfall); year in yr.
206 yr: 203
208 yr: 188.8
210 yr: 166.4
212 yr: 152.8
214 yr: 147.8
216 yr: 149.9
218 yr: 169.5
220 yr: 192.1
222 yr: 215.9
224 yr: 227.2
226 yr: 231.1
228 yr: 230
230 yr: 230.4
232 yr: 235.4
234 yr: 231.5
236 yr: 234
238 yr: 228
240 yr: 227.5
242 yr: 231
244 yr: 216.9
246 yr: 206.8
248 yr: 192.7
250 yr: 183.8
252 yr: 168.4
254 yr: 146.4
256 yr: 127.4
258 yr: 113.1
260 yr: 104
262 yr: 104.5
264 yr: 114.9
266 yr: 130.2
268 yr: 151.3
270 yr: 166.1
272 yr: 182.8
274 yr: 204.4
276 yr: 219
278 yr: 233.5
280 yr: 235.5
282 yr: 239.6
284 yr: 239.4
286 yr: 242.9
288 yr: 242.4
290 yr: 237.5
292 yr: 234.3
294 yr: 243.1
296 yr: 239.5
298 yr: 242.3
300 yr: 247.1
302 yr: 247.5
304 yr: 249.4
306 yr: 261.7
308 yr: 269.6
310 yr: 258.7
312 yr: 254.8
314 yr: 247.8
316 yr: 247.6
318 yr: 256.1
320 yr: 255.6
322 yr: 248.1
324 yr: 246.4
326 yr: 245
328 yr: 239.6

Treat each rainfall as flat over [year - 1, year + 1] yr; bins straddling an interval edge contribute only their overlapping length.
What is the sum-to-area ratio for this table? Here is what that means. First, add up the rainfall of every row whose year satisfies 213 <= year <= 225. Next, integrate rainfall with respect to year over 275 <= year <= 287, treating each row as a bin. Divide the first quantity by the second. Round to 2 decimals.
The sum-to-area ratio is 0.39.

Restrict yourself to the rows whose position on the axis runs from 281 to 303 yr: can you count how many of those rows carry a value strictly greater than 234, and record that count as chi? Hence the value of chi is 11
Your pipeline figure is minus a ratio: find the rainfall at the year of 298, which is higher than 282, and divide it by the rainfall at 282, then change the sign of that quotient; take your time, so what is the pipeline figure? -1.01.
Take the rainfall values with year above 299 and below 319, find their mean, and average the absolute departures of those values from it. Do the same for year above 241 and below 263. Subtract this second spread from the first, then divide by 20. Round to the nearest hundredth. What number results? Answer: -1.70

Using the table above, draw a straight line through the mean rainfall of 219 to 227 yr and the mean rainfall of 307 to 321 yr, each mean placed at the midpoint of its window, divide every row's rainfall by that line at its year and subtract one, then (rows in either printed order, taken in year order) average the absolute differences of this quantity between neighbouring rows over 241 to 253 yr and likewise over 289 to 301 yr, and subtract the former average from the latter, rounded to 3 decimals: -0.040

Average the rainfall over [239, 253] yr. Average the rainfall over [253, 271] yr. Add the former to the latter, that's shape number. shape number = 333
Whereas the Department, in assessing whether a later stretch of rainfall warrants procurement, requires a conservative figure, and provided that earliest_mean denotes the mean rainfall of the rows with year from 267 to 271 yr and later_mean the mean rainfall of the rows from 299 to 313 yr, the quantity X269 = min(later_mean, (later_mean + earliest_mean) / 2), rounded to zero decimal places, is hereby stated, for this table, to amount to 207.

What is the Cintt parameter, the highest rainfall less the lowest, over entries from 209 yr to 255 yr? 89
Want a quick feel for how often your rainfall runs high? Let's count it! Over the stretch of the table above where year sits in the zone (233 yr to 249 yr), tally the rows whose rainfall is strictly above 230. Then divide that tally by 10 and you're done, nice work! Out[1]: 0.30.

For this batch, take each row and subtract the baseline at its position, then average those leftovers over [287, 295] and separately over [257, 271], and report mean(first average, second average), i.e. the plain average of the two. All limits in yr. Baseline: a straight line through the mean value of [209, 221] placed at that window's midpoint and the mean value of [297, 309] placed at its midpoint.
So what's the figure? -44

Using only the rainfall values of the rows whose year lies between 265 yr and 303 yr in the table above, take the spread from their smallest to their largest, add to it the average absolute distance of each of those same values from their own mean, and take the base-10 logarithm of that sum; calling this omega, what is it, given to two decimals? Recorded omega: 2.16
